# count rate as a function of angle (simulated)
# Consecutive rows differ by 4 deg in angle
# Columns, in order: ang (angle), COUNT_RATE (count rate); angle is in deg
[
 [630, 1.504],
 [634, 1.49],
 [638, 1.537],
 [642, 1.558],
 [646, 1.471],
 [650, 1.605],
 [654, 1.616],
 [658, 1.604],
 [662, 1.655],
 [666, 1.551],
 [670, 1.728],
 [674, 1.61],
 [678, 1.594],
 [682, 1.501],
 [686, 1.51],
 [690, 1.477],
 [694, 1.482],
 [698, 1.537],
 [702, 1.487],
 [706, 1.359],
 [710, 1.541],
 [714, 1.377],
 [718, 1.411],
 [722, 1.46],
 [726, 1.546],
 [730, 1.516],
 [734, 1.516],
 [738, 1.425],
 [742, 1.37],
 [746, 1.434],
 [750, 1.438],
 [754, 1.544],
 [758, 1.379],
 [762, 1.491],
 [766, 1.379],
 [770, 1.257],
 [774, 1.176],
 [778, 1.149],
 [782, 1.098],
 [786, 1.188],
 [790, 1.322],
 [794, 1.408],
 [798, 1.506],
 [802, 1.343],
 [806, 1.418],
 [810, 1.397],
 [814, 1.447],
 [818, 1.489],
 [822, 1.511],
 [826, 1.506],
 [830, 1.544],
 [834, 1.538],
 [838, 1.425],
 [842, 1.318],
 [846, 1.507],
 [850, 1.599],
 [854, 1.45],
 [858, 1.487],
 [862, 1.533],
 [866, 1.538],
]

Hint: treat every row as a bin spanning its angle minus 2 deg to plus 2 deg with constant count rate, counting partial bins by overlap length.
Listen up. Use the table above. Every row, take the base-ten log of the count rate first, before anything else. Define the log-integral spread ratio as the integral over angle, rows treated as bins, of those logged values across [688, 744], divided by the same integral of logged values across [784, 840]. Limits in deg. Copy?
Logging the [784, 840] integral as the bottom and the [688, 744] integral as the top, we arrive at 1.07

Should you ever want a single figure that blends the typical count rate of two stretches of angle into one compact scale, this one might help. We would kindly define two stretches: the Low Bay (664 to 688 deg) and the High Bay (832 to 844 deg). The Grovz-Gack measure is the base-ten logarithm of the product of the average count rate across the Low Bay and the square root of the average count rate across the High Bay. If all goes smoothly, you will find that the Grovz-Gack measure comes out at 0.277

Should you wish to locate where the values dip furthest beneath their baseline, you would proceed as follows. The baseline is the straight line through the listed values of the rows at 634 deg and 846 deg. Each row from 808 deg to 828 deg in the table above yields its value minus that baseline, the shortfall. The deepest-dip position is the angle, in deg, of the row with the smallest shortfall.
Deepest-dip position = 810 deg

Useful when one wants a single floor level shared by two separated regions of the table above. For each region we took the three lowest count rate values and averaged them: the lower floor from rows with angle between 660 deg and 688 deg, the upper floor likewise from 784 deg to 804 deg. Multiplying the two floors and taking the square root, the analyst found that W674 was 1.40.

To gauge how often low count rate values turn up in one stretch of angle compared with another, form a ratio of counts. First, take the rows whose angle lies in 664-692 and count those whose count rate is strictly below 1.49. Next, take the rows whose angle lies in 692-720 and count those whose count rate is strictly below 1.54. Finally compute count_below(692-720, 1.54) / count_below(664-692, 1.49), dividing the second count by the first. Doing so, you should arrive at 6.0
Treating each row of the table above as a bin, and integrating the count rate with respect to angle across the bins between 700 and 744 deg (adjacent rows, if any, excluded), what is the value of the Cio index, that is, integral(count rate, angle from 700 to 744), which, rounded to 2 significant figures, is 64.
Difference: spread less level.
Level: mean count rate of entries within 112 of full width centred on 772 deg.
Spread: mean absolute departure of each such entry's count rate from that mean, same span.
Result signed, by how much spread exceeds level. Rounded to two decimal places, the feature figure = -1.30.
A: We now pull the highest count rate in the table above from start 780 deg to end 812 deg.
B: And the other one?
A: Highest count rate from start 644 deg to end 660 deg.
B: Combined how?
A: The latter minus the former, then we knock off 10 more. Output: -9.89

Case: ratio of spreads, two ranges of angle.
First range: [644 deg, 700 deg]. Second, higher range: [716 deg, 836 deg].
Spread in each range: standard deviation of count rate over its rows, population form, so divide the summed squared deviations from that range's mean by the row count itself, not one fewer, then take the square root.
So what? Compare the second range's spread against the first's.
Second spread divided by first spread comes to 1.7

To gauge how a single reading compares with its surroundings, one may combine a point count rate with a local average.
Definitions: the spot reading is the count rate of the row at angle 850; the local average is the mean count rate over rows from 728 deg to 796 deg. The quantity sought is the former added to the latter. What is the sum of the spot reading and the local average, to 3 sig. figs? 2.96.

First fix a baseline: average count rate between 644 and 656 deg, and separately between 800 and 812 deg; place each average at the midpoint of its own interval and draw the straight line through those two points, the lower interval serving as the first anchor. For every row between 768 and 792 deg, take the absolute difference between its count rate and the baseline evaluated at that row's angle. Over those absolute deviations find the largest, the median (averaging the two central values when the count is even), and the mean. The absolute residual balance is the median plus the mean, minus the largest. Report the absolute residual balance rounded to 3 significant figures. 0.136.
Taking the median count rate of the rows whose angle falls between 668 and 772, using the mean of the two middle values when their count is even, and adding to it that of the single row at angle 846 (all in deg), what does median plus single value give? 2.99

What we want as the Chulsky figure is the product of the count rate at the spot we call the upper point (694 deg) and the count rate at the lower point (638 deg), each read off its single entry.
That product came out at 2.3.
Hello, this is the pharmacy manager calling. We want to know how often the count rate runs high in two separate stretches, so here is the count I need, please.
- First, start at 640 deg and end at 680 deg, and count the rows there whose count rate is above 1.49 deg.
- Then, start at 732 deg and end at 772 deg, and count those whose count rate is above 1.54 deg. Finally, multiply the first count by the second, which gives 9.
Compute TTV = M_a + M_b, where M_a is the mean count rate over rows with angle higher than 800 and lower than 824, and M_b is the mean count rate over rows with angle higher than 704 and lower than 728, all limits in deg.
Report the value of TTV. 2.88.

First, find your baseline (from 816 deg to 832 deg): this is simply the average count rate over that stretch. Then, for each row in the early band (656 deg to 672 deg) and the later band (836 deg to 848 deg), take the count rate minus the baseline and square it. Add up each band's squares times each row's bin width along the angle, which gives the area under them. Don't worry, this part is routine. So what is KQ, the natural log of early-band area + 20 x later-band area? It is 1.4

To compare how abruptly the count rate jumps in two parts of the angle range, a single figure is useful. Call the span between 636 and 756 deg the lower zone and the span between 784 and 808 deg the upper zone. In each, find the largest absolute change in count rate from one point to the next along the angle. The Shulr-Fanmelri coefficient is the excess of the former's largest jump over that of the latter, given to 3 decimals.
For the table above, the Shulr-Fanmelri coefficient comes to 0.019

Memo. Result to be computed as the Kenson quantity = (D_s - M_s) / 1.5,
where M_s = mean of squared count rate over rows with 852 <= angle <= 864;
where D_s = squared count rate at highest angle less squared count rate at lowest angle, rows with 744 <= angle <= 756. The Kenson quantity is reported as -1.26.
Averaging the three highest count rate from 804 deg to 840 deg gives 1.53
